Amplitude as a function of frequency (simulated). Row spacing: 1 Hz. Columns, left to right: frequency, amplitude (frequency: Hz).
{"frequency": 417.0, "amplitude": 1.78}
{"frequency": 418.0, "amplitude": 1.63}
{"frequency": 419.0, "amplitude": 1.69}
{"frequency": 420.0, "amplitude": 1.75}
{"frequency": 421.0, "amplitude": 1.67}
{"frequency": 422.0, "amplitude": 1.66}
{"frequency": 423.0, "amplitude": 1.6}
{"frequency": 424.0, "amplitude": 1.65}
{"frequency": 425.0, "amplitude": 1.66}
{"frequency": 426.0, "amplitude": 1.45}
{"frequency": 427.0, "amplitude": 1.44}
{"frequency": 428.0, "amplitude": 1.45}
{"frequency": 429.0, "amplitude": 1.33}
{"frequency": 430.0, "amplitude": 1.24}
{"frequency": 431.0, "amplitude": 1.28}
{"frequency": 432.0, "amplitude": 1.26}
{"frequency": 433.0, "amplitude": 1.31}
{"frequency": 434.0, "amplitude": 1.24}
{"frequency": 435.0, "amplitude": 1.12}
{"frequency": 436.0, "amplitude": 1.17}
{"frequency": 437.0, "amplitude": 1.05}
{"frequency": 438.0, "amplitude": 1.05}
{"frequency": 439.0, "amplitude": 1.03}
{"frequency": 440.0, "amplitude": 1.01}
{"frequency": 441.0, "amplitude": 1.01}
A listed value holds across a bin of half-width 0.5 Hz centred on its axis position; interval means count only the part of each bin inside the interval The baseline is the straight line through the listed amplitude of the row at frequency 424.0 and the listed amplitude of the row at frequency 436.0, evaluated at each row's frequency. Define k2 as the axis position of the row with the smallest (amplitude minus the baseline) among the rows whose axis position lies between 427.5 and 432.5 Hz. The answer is 430.0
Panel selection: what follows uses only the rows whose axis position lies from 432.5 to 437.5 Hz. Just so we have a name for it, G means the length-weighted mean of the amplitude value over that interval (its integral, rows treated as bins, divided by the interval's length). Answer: 1.2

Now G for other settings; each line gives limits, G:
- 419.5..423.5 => 1.7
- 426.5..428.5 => 1.4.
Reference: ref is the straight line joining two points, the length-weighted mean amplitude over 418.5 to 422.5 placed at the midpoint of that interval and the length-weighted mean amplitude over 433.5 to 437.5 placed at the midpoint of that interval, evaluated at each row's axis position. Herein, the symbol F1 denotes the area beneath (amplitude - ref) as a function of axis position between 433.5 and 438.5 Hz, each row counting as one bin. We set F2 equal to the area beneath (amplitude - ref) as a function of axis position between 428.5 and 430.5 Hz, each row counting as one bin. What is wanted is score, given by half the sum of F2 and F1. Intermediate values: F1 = -0.004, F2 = -0.2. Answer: -0.08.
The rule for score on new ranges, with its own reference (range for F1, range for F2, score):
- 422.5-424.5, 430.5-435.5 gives 0.06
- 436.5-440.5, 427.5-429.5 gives -0.01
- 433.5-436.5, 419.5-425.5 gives 0.16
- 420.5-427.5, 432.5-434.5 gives 0.15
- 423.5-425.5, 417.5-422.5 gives 0.03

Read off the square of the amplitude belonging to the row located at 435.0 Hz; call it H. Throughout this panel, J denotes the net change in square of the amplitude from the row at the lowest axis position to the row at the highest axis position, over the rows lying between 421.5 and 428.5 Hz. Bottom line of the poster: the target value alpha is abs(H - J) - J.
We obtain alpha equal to 2.6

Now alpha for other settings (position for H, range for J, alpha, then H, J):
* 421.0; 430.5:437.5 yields 3.9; 2.8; -0.536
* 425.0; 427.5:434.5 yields 3.9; 2.8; -0.565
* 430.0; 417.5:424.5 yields 1.4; 1.5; 0.066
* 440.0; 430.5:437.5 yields 2.1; 1.0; -0.536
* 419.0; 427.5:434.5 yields 4.0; 2.9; -0.565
